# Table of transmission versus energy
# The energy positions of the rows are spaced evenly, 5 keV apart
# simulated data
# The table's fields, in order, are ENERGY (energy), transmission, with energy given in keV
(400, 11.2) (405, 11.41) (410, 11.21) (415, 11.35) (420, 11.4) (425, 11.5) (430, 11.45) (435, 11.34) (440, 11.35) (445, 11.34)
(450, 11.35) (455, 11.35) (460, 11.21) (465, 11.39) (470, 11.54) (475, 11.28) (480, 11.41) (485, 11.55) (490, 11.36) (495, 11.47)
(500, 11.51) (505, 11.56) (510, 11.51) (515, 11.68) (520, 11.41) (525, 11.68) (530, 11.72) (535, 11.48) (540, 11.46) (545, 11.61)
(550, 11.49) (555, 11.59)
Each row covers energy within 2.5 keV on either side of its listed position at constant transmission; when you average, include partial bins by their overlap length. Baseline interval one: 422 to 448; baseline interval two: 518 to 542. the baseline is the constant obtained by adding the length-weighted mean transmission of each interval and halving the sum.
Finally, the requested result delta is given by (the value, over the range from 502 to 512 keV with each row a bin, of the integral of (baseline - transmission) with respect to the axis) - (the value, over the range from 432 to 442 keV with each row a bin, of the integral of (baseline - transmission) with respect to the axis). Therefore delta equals -1.85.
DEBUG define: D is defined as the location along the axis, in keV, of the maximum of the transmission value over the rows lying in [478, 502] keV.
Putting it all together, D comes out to 485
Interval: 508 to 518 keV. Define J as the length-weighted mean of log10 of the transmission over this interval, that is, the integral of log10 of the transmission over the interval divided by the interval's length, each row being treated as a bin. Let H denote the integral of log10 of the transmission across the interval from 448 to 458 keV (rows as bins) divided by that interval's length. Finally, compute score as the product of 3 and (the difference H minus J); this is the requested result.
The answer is -0.028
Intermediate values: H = 1.05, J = 1.06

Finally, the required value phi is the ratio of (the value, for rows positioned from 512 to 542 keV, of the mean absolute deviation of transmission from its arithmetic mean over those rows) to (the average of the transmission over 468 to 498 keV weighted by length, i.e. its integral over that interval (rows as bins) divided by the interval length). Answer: 0.011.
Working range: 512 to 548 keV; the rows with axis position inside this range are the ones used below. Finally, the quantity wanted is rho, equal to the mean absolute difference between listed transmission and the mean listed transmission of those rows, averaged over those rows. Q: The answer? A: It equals 0.109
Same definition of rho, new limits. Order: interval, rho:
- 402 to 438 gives 0.069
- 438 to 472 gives 0.059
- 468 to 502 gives 0.082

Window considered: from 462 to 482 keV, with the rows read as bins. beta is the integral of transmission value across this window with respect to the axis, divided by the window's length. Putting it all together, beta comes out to 11.4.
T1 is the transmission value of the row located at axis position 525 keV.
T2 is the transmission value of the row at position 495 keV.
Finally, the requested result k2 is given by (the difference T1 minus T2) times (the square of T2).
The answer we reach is 28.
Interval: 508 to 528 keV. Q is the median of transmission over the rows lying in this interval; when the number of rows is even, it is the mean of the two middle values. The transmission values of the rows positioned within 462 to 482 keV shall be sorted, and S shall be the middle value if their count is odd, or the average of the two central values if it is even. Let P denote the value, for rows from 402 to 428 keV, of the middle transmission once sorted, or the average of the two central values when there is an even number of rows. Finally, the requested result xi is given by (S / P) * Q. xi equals 11.6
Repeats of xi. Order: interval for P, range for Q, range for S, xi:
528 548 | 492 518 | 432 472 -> 11.3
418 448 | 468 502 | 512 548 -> 11.7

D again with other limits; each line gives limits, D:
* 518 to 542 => 530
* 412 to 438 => 425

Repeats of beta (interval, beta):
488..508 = 11.5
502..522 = 11.5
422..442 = 11.4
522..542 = 11.6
